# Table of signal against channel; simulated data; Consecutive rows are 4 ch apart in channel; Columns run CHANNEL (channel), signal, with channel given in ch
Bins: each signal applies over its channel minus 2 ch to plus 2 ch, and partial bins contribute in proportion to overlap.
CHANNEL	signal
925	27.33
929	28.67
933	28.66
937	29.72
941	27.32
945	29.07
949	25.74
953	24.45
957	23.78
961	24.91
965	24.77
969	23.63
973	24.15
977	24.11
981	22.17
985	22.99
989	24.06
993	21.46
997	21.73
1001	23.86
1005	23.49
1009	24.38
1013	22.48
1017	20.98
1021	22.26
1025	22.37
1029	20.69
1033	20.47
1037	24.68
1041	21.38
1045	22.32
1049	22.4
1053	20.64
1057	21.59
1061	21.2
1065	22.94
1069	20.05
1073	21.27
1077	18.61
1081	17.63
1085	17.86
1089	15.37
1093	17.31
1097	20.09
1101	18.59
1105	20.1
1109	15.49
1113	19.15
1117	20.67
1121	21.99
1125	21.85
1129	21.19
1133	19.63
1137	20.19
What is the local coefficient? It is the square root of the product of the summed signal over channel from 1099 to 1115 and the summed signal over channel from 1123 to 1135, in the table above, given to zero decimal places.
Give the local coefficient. 68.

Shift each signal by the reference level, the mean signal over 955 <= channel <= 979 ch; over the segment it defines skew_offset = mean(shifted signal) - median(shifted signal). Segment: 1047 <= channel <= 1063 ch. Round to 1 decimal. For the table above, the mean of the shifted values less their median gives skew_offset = 0.1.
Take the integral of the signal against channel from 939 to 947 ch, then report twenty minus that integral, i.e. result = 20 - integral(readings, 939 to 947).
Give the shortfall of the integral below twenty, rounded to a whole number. -206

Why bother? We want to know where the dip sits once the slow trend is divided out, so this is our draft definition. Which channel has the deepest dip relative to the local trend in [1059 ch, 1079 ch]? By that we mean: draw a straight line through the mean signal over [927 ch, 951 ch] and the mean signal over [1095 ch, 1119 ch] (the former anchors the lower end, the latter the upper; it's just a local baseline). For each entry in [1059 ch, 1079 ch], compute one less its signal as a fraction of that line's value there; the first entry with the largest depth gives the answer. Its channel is 1077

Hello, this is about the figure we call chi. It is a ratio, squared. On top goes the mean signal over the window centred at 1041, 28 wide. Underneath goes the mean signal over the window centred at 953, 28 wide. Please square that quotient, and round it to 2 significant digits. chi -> 0.72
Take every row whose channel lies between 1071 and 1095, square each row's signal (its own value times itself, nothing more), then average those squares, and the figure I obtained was 327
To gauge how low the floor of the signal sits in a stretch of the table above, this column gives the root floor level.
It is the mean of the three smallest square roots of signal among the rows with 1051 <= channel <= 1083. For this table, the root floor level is 4.3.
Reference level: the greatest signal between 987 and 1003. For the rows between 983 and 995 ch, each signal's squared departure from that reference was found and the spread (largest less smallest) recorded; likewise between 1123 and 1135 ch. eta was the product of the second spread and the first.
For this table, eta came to 100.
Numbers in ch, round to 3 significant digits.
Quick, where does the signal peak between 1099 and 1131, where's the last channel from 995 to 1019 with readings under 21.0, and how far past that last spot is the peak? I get 104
